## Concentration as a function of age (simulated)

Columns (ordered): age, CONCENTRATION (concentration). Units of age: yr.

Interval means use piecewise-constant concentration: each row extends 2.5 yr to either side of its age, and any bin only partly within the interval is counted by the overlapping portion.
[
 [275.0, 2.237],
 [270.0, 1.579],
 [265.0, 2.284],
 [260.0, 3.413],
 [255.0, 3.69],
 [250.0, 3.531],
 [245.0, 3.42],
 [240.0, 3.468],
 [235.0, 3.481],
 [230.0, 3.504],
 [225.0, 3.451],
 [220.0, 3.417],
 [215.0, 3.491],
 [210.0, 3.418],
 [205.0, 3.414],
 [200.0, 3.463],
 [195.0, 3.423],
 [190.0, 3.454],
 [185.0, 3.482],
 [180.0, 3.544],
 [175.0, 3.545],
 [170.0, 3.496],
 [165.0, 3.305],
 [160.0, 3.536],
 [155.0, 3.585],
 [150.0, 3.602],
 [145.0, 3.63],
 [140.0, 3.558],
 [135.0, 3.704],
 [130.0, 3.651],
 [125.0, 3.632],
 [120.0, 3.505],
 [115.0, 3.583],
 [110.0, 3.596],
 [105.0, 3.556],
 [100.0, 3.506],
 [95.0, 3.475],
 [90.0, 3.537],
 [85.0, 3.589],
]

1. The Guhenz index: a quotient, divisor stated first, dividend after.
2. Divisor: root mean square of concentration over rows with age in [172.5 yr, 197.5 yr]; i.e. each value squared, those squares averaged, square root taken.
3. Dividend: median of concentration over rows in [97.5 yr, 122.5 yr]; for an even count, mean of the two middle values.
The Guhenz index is 1.019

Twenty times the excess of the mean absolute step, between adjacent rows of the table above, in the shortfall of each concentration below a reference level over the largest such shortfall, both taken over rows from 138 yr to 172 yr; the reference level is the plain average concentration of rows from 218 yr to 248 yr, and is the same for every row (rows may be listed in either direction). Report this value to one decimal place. -1.1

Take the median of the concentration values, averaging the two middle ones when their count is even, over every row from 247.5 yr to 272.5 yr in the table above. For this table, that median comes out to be 3.41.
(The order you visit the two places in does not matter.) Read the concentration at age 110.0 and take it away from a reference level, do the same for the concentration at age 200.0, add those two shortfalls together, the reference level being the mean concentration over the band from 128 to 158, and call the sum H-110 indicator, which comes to 0.18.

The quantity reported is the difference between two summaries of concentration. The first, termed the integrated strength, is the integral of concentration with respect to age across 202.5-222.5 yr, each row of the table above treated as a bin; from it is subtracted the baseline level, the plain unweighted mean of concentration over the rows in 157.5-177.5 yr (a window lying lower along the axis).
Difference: 65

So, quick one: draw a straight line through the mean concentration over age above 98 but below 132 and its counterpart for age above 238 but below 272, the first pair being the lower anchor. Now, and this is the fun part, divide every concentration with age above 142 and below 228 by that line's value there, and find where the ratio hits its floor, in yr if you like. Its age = 165.0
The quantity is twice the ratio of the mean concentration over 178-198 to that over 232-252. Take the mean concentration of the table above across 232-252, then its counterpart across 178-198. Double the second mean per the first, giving 2.000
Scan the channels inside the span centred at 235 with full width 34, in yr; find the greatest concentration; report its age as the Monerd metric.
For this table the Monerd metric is 250.0 yr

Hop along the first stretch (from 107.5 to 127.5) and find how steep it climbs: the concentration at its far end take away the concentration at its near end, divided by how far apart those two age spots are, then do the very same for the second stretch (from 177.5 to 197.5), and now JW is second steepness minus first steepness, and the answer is -0.010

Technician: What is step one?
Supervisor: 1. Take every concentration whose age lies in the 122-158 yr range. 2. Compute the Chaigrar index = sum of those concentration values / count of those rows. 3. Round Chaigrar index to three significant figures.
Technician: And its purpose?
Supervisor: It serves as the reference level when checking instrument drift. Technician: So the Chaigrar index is 3.62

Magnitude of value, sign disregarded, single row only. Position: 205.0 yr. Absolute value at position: 3.41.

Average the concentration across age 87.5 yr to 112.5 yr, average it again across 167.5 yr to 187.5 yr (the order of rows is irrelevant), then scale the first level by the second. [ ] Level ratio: 1.00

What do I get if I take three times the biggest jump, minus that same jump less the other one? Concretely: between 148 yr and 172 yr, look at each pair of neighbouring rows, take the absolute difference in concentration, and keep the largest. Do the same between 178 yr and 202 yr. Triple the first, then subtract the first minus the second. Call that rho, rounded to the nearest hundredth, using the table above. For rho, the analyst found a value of 0.52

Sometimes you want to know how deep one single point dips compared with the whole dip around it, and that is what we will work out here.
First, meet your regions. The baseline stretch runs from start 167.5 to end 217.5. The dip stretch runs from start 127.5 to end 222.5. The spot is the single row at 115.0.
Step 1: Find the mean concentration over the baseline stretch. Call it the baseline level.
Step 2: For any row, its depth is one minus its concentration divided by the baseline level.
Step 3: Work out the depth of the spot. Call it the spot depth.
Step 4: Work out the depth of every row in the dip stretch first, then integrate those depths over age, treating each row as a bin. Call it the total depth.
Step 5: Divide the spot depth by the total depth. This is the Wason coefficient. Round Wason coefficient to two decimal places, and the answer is 0.03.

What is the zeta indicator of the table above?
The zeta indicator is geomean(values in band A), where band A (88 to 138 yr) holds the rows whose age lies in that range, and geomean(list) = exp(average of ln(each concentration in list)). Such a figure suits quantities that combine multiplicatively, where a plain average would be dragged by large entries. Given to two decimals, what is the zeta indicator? 3.57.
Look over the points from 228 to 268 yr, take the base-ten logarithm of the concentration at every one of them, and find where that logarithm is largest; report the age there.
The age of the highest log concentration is 255.0 yr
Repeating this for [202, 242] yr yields 230.0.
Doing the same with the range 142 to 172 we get 145.0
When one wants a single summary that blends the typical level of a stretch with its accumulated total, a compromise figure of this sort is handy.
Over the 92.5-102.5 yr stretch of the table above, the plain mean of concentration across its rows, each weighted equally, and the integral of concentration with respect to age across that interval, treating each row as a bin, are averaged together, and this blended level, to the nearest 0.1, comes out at 19.2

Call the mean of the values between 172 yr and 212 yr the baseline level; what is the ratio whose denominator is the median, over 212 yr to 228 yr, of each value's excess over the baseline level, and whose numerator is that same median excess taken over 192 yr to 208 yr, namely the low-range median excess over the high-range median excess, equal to 3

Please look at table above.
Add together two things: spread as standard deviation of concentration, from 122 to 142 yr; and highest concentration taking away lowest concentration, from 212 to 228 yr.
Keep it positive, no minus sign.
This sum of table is 0.13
